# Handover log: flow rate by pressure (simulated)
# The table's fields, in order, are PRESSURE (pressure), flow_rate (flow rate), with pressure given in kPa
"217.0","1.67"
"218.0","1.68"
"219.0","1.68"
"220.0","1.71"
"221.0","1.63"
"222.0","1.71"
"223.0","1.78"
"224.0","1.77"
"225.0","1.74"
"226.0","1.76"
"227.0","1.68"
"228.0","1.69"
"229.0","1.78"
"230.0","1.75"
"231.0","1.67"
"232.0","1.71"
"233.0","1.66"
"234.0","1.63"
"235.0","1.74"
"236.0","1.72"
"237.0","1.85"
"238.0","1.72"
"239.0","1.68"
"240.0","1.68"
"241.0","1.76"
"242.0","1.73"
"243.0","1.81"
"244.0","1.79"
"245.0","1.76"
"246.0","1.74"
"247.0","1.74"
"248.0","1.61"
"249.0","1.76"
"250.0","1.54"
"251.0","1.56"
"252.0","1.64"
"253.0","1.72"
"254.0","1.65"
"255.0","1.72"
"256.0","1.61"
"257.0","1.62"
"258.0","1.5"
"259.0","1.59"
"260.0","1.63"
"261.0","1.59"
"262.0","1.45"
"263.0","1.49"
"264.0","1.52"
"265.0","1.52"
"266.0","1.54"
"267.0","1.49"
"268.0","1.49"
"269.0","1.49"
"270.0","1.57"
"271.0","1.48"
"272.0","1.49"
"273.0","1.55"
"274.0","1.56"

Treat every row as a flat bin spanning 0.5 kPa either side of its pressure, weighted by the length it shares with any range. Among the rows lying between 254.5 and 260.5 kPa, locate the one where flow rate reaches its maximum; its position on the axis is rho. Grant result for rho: 255.0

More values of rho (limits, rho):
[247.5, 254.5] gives 249.0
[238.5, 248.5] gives 243.0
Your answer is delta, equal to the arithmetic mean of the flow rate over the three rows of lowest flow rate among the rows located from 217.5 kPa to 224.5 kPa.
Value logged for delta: 1.66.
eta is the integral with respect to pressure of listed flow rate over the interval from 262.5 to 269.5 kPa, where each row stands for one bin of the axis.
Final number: 10.5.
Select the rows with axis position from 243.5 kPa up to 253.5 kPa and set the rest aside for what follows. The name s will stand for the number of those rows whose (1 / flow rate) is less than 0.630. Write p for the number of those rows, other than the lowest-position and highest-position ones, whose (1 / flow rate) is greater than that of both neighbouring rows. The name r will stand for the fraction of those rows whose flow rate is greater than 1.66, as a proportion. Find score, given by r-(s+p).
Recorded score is -9.4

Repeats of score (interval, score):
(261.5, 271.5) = 0.0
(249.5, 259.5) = -9.8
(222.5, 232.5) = -12.0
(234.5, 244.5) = -11.0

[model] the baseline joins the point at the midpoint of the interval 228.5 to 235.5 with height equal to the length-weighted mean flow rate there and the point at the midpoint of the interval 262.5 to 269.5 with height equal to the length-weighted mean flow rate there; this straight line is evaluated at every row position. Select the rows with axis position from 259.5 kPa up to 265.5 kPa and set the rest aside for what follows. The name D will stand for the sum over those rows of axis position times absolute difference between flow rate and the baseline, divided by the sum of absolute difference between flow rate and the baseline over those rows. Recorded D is 261.4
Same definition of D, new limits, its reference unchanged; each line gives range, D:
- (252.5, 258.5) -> 255.0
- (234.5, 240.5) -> 237.0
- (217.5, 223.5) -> 220.0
